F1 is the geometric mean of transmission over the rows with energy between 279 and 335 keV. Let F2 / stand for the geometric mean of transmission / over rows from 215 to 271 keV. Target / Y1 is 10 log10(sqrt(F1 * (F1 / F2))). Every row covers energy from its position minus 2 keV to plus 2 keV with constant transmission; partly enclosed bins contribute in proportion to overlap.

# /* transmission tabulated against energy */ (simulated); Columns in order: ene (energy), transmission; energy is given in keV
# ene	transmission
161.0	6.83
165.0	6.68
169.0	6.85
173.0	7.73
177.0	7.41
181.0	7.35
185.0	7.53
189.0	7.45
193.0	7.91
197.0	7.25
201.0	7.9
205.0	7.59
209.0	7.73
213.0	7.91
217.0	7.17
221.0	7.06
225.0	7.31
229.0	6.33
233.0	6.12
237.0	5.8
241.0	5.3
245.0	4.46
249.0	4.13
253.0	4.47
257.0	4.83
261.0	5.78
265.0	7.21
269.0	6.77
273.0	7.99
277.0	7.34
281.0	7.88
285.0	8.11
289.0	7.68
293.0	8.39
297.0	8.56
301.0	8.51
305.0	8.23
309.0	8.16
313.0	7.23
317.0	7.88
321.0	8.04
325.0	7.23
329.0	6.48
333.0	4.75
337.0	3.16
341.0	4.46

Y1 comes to 5.0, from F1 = 7.58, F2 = 5.8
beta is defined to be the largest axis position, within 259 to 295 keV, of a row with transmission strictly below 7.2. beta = 269.0 keV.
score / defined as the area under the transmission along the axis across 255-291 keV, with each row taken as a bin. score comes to 254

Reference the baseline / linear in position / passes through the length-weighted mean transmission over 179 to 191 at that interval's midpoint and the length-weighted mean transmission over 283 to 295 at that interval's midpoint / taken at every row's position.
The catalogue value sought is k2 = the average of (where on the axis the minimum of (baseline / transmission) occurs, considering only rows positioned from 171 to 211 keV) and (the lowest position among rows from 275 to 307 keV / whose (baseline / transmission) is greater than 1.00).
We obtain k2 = 235 keV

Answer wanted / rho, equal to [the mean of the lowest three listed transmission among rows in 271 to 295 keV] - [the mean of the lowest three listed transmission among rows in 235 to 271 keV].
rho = 3.3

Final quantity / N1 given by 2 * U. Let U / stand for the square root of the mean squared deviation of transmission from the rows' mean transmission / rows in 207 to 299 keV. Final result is 2.7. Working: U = 1.33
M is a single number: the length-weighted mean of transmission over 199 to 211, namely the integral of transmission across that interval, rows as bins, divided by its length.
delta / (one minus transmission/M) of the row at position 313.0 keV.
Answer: 0.066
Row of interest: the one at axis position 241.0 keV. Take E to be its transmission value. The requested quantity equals 5.3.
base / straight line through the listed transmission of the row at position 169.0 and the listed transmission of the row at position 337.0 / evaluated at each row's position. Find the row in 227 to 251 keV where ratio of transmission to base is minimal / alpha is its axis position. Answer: 249.0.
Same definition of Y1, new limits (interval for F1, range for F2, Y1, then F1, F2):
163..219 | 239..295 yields 4.7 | 7.45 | 6.3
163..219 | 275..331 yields 4.3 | 7.45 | 7.8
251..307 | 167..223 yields 4.2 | 7.13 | 7.5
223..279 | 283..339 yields 3.4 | 5.87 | 7.1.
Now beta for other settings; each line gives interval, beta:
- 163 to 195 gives 169.0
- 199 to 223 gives 221.0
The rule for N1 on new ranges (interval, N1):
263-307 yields 1.1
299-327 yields 0.9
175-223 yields 0.6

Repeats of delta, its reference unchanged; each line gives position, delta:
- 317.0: -0.018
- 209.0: 0.001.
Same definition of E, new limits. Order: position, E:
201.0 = 7.9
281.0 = 7.88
